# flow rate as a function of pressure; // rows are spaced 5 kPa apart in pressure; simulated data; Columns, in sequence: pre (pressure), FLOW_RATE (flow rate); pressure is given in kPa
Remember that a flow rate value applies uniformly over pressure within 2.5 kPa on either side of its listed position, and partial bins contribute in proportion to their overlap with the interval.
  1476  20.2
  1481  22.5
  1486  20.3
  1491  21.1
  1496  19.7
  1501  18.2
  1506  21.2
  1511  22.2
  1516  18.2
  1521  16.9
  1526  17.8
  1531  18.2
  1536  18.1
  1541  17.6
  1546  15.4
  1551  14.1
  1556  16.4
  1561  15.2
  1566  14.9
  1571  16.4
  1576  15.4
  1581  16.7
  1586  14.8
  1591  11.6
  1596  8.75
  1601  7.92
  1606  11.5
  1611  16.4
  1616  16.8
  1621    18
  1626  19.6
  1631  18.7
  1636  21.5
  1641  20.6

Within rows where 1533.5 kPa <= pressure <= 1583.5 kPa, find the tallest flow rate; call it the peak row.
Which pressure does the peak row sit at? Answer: 1536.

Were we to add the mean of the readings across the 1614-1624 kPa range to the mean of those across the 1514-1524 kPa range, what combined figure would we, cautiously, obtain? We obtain 35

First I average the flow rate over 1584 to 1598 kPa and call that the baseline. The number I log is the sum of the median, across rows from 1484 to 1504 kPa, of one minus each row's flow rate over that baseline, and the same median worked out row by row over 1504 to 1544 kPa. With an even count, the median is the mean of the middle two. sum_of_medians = -1.26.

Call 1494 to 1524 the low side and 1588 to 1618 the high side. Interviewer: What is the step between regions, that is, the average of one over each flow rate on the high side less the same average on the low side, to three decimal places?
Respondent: 0.037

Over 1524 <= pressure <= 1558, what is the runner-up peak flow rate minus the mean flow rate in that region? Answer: 1.3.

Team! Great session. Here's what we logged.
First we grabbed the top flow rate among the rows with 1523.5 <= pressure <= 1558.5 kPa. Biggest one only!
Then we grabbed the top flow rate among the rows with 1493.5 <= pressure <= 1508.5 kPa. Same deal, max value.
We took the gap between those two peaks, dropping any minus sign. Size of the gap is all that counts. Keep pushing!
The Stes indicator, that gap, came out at 3.0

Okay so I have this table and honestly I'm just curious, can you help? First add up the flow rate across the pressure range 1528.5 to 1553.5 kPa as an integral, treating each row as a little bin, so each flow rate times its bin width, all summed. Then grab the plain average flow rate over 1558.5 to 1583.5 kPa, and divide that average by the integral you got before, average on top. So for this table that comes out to 0.038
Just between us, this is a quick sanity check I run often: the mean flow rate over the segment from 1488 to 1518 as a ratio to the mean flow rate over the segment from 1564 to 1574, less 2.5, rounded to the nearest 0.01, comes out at -1.22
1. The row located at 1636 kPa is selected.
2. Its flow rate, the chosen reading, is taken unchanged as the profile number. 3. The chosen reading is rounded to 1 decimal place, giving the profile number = 21.5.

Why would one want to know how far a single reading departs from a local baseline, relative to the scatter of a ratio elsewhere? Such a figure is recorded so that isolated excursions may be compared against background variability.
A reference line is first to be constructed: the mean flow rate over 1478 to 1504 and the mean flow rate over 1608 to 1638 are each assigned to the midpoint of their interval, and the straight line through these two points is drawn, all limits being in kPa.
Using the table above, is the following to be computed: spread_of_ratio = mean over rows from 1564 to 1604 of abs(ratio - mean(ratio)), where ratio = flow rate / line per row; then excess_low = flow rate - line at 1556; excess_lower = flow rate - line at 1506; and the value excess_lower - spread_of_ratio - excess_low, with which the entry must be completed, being 3.9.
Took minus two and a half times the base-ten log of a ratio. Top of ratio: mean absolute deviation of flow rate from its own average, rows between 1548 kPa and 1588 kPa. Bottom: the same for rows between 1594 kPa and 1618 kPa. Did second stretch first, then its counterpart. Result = 1.6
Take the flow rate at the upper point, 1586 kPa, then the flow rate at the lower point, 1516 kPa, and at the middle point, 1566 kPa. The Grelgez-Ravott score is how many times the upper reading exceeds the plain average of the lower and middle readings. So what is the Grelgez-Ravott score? 0.89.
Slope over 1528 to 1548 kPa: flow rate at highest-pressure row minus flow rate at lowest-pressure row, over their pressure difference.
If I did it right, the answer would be -0.19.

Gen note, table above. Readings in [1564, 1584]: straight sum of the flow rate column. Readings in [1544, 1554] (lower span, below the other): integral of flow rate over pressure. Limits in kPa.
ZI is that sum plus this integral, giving 211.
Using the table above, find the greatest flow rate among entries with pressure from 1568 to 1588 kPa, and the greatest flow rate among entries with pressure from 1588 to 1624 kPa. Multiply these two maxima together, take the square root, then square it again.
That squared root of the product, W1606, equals 301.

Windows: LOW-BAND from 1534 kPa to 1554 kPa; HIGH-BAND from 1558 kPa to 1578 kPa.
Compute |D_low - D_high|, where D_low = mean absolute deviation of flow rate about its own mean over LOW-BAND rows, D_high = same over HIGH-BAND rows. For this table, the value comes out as 1.1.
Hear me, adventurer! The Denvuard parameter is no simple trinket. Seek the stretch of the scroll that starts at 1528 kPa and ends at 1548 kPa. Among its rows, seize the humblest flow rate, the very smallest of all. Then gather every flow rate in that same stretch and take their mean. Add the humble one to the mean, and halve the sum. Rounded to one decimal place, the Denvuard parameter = 16.4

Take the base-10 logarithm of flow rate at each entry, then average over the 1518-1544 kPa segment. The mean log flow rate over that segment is 1.25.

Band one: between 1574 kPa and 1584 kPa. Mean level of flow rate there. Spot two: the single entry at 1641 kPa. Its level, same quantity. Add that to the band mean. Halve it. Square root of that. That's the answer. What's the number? 4.28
